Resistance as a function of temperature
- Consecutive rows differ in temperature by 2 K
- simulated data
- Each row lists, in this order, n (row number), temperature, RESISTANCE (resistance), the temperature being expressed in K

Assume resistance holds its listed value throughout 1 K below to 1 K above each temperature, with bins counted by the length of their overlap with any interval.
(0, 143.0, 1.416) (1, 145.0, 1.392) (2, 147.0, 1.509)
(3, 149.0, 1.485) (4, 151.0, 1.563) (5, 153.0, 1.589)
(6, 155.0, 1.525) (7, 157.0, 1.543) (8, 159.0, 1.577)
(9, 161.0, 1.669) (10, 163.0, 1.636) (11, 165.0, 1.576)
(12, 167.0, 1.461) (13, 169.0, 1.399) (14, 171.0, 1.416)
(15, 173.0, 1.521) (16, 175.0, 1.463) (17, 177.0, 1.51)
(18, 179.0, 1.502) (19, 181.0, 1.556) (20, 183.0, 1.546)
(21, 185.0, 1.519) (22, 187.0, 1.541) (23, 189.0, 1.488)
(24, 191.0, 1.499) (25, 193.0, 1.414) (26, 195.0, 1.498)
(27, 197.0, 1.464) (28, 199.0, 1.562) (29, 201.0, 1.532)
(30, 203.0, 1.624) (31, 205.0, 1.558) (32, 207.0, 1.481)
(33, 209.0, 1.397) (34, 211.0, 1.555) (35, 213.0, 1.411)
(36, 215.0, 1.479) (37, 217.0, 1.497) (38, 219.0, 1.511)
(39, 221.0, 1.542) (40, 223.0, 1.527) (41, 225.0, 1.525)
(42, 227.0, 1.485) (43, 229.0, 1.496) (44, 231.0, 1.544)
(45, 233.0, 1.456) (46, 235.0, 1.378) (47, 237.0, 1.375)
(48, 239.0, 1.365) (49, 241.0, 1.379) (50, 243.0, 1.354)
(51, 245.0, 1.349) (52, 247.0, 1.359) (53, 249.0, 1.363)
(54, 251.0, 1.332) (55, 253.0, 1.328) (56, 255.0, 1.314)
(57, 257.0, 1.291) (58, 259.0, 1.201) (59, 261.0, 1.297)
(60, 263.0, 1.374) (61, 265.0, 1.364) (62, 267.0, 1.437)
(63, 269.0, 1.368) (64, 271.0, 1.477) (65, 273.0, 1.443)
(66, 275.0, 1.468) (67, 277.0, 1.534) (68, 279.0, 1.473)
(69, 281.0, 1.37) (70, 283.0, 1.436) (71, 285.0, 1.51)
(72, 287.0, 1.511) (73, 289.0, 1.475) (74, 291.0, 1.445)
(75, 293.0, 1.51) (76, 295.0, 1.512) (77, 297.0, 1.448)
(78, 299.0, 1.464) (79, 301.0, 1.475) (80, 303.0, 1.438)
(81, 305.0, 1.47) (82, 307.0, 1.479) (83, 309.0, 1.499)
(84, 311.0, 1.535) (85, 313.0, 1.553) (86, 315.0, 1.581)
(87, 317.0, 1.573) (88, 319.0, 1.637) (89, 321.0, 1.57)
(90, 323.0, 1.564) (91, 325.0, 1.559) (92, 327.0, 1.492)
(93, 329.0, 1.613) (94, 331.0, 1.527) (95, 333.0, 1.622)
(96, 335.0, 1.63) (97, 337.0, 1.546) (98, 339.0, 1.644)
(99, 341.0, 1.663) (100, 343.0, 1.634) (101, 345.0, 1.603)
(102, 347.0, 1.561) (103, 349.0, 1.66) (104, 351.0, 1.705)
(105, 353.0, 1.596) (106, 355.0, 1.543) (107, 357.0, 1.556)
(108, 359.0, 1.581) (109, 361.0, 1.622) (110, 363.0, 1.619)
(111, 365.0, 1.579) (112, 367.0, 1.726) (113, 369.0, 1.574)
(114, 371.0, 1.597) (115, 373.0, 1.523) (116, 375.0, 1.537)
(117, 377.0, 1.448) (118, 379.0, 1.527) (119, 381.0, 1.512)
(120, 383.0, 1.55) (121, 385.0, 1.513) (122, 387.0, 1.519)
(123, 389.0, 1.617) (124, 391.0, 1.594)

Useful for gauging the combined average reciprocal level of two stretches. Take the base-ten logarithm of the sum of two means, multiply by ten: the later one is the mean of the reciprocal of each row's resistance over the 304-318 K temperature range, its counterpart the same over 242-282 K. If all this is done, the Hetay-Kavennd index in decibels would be 1.41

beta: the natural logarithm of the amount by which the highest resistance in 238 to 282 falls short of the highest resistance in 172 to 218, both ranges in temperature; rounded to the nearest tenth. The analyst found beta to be -2.4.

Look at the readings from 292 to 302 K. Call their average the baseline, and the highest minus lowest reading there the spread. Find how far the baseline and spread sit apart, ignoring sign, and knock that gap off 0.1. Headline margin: -1.32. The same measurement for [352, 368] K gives -1.32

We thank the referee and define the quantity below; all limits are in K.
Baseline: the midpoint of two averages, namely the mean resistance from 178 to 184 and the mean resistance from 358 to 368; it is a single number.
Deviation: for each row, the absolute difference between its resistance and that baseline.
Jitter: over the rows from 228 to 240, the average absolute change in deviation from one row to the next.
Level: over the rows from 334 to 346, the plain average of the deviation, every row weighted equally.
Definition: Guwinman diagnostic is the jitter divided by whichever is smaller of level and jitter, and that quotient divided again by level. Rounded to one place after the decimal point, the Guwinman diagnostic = 19.5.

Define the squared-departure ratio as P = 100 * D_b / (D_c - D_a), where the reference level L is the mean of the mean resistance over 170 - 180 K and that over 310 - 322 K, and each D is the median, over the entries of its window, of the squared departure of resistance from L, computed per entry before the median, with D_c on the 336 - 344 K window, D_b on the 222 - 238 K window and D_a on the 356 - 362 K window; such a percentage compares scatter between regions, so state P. 16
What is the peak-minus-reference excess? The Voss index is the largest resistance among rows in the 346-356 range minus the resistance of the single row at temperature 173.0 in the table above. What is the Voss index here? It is 0.18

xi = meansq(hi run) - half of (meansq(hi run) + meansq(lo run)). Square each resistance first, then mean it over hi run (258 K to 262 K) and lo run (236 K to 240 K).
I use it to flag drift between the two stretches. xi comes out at -0.16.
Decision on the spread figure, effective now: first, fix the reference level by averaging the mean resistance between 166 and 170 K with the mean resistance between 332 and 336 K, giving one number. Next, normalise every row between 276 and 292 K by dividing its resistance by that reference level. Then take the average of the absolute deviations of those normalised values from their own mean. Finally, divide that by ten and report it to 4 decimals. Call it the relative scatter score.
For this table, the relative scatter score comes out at 0.0026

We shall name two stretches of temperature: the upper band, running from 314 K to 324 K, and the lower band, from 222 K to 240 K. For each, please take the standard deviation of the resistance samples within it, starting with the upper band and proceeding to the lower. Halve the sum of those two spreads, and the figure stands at 0.05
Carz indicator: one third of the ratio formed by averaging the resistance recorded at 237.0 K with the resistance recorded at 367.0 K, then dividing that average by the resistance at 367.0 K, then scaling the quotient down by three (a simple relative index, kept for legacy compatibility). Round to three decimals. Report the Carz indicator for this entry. 0.299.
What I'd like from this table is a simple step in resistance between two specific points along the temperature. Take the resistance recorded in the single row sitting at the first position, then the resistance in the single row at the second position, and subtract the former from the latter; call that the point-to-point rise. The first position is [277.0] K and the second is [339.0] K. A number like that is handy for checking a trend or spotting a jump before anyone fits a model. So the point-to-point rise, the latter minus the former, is 0.11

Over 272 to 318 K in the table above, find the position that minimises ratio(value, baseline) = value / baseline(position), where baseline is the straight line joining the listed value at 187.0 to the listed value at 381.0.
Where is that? 281.0 K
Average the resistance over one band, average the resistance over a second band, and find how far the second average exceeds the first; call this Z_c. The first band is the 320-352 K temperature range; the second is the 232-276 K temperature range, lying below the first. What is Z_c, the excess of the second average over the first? -0.23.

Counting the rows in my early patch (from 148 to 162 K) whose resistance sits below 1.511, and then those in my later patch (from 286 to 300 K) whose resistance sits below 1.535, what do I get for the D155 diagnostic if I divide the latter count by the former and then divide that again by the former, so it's 7.0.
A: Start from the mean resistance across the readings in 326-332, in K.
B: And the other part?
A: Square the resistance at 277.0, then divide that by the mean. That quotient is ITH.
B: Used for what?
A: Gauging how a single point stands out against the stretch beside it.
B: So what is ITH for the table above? 1.52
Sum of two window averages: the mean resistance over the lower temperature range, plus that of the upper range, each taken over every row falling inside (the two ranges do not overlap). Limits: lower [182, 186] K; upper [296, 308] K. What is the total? 2.99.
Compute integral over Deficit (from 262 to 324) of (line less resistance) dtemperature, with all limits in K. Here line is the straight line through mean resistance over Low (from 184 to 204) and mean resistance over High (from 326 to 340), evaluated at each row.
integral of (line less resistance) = 4.9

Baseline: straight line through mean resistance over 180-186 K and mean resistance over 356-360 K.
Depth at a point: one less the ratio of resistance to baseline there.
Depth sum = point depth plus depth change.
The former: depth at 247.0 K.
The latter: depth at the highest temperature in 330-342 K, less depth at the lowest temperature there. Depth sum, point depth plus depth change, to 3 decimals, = 0.038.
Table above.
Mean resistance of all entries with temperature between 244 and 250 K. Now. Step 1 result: 1.357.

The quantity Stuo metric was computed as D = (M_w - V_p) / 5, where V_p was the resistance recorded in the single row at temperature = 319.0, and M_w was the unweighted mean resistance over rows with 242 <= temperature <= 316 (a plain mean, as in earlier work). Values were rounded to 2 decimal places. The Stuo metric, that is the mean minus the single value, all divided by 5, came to -0.04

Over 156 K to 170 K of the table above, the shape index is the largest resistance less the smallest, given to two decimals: 0.27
